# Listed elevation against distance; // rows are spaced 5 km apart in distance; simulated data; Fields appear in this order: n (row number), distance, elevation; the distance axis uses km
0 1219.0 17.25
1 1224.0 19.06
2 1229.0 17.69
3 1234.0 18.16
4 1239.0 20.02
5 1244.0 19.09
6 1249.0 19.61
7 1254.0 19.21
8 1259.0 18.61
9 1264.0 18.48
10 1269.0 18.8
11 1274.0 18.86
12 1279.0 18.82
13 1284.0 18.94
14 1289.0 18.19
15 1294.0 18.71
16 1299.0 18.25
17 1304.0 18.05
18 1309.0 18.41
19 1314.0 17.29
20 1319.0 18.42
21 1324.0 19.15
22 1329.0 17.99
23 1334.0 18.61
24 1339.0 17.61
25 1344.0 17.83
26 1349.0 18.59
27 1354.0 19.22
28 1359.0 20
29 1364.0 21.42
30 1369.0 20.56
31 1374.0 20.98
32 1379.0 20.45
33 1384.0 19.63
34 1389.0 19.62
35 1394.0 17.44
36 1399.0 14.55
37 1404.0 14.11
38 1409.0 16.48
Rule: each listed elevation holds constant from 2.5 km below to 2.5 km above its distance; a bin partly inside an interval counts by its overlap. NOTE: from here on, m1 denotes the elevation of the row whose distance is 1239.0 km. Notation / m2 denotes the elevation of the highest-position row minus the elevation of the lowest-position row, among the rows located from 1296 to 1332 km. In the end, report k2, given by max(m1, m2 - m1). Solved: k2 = 20.0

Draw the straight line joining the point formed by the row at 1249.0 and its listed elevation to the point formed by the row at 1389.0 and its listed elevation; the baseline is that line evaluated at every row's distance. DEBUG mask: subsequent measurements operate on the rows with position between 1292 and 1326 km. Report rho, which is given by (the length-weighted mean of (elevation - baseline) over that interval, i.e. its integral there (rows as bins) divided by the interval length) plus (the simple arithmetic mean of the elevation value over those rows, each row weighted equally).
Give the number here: 17.0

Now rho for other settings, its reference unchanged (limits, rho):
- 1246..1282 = 18.2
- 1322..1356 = 17.2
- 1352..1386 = 21.1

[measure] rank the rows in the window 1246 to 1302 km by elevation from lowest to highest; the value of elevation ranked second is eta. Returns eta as 18.25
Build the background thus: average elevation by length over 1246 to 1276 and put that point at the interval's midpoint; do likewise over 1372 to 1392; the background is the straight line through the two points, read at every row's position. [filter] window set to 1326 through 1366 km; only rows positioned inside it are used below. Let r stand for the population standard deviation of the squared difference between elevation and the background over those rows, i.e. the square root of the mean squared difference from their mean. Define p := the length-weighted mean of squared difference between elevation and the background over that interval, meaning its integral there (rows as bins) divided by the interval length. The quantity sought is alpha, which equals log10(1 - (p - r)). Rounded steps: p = 1.9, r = 1.4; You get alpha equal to -0.30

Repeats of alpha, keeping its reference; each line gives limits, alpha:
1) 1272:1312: -0.06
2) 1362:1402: 0.74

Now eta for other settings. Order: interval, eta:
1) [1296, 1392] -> 17.61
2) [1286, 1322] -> 18.05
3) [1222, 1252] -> 18.16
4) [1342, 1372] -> 18.59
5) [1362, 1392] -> 19.63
